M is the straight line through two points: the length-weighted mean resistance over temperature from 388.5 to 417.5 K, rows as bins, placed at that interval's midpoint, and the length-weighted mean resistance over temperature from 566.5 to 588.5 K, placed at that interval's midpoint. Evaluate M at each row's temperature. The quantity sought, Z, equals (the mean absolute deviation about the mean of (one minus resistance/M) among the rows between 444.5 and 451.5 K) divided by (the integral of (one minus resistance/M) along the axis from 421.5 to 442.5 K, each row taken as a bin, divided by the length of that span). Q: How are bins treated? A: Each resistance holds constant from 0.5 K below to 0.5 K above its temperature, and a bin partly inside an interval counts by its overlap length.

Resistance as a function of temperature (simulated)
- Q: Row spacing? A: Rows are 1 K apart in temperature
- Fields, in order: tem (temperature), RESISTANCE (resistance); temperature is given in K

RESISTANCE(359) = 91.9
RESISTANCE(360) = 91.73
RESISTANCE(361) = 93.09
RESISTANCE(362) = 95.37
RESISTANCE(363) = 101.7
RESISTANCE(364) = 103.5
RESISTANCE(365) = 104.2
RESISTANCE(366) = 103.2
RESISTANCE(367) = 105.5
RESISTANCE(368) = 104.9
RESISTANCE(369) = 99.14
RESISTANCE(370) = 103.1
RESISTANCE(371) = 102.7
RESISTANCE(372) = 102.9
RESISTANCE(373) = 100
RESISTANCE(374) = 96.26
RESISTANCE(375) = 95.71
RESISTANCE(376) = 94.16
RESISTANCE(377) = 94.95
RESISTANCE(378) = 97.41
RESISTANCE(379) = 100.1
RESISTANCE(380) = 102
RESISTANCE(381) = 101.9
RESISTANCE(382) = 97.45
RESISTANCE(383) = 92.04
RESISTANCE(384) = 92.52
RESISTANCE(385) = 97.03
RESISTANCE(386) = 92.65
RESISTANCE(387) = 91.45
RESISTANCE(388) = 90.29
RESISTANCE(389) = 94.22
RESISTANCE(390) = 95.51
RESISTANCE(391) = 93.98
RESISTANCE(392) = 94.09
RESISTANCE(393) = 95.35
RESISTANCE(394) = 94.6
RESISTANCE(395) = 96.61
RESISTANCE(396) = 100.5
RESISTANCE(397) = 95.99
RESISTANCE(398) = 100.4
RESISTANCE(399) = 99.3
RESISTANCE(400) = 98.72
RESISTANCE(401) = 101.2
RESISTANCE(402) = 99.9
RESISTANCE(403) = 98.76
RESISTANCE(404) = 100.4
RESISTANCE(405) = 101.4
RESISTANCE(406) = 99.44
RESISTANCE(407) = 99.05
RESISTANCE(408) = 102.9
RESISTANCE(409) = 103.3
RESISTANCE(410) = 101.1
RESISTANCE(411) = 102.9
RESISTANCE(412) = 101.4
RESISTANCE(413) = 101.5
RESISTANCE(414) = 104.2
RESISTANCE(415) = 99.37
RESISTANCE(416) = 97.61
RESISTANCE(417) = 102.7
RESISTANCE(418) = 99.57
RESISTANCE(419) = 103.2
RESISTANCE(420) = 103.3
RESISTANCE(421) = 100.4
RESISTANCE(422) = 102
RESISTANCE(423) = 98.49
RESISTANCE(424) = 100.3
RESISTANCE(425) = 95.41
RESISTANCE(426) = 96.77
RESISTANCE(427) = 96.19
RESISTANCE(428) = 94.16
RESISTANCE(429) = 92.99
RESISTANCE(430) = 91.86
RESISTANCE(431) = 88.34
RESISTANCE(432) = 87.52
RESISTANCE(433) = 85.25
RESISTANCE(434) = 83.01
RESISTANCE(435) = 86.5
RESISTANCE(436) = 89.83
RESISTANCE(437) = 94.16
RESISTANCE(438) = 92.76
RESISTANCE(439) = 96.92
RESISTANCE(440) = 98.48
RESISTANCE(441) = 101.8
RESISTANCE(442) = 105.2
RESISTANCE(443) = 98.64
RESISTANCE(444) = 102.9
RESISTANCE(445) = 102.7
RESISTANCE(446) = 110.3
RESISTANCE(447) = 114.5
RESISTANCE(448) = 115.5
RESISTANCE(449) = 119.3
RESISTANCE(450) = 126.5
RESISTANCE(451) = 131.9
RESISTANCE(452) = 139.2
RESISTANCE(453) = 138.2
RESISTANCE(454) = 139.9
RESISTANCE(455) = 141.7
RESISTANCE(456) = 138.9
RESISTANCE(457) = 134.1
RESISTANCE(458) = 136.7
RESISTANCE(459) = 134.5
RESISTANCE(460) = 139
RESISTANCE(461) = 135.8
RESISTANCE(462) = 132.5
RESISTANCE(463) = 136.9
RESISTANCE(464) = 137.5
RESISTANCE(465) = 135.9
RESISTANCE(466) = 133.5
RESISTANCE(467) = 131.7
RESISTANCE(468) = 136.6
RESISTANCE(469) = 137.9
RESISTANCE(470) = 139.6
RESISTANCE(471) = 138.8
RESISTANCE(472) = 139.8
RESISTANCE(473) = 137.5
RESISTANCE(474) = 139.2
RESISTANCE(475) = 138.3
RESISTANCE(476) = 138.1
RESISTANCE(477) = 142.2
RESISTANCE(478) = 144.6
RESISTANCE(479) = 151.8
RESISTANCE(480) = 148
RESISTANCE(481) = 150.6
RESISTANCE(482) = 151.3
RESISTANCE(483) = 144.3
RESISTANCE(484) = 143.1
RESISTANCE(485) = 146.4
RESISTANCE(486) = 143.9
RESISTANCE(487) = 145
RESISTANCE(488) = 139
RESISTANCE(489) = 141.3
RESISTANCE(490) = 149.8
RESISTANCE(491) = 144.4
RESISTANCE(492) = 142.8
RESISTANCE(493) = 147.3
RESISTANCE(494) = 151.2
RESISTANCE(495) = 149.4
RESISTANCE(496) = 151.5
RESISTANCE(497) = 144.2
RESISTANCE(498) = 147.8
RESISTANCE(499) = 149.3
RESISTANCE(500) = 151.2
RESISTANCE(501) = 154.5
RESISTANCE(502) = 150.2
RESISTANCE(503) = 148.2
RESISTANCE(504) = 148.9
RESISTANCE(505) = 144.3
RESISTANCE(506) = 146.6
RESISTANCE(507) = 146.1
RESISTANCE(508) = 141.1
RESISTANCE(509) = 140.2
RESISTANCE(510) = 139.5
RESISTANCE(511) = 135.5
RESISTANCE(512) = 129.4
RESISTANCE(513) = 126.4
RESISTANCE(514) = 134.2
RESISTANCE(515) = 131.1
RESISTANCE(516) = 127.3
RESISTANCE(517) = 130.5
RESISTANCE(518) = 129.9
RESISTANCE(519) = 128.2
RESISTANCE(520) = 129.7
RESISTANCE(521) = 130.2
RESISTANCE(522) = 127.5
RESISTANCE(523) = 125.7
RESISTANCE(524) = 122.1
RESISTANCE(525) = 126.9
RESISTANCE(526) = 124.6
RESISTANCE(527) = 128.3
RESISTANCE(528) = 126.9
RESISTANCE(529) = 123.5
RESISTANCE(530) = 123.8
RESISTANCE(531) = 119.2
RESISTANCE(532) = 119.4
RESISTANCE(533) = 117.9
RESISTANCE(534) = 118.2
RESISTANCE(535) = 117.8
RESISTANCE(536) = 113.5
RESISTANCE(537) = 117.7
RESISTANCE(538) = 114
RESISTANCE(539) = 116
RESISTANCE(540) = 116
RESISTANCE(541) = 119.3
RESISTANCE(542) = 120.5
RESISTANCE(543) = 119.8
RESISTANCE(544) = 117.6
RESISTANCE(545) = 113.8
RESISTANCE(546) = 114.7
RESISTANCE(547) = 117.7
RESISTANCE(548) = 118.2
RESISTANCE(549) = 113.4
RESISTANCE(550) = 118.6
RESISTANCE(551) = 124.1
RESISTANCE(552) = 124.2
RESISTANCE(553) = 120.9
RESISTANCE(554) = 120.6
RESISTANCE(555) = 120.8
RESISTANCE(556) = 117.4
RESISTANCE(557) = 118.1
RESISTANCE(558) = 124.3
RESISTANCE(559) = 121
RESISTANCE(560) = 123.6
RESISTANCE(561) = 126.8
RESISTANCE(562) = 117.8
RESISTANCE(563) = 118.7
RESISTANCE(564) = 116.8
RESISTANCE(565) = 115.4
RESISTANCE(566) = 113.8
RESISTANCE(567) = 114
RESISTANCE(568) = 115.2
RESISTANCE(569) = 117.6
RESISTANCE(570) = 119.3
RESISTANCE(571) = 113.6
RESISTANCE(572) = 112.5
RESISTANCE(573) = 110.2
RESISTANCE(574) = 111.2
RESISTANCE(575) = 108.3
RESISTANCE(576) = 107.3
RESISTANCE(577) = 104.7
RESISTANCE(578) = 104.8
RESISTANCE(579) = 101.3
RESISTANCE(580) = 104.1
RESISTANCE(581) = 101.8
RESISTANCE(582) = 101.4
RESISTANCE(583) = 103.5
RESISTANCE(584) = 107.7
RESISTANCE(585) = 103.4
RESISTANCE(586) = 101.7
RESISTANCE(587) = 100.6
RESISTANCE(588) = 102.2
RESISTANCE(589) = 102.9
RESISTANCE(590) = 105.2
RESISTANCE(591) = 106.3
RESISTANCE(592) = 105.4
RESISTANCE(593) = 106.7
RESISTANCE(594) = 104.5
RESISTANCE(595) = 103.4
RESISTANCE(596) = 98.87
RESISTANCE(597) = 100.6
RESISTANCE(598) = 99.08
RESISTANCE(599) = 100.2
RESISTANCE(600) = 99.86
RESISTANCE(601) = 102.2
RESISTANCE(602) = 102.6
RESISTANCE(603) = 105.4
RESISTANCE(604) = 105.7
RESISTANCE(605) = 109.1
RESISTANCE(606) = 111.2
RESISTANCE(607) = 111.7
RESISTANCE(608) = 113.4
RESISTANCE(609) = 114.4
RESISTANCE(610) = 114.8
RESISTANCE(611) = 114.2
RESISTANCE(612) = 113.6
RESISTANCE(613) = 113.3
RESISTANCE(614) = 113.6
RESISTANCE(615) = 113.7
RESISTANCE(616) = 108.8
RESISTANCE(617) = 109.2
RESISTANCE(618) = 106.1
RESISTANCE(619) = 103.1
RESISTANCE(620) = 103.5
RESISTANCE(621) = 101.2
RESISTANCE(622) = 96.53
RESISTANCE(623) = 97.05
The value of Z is 1.1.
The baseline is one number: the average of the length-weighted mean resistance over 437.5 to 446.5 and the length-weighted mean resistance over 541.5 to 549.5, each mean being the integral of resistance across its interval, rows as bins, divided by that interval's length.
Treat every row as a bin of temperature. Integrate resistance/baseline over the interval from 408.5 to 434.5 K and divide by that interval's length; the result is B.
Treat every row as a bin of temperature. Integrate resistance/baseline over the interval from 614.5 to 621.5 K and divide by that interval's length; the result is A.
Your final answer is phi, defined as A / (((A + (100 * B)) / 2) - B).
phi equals 0.022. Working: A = 0.98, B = 0.89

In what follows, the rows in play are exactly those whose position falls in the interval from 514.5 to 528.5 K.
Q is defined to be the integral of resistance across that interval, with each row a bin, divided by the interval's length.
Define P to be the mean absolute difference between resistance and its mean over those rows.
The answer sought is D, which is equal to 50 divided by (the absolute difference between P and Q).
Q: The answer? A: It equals 0.397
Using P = 1.9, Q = 128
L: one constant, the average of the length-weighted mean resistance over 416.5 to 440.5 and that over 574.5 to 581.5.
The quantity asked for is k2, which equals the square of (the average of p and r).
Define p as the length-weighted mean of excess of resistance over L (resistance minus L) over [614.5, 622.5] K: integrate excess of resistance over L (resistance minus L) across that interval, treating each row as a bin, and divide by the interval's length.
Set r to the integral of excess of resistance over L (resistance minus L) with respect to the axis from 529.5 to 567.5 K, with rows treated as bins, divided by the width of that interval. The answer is 147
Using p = 5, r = 19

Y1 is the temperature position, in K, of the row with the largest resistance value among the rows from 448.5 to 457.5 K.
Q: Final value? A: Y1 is 455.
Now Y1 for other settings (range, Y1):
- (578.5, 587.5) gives 584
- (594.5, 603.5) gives 603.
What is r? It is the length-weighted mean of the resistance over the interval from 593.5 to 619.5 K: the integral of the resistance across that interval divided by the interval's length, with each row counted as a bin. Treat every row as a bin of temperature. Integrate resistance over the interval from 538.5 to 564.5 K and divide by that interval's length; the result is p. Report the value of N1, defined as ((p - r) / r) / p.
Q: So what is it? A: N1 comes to 0.001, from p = 119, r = 107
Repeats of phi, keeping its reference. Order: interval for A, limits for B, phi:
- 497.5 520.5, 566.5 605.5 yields 0.027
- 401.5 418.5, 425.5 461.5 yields 0.018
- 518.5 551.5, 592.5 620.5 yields 0.023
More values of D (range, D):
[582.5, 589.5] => 0.492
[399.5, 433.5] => 0.526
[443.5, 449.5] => 0.475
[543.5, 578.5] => 0.445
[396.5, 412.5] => 0.505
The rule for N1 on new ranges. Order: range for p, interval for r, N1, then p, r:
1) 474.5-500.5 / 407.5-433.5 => 0.003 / 146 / 98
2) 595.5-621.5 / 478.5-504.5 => -0.003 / 107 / 148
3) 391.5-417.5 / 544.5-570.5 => -0.002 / 100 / 119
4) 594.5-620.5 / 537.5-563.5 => -0.001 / 107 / 119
